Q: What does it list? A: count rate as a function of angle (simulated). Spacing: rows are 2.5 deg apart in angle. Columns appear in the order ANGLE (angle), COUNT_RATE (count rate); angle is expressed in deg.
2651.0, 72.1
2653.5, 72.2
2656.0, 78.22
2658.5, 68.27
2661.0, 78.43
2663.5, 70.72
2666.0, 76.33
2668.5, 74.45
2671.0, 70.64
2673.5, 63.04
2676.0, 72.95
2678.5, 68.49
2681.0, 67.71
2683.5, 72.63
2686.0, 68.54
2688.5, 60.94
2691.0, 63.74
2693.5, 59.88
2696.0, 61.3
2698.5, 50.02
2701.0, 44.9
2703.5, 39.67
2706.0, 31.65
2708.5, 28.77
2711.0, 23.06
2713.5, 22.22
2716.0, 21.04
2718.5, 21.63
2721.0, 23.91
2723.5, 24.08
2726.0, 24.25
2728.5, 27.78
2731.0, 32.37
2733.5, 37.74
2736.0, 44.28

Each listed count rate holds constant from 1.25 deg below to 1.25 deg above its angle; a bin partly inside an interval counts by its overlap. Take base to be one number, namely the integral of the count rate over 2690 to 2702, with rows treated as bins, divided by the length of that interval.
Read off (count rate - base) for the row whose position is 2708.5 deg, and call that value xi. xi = -27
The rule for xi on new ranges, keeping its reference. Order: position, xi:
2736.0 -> -12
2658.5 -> 12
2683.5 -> 17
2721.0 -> -32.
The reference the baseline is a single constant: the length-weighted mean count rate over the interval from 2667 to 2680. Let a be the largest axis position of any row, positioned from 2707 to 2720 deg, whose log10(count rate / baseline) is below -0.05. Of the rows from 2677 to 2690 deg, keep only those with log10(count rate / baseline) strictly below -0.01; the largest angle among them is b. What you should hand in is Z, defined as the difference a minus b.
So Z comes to 30.0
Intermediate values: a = 2718.5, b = 2688.5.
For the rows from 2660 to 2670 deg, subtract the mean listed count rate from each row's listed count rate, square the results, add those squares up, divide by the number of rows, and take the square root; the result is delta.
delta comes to 2.8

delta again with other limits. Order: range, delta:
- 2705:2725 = 3.5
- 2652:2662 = 4.3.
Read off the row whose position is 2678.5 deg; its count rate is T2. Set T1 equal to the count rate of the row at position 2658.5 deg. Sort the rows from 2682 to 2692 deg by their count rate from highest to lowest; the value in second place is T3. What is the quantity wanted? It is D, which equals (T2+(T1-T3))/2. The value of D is 34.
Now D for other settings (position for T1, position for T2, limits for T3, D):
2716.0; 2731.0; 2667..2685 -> -10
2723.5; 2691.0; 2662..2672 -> 7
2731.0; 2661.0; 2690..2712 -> 25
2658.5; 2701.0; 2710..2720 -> 45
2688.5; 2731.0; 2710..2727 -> 35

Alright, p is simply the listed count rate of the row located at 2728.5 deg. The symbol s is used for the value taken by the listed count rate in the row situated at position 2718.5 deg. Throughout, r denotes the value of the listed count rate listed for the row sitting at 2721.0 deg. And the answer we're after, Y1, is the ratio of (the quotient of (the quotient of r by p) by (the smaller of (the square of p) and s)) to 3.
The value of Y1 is 0.0133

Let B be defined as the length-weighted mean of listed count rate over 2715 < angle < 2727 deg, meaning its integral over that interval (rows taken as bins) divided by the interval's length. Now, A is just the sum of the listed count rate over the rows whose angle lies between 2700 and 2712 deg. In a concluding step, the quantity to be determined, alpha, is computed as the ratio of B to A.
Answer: 0.14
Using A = 168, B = 23.0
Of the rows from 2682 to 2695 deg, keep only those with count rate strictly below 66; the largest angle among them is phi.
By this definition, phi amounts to 2693.5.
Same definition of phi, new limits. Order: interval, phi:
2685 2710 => 2708.5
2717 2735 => 2733.5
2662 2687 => 2673.5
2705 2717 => 2716.0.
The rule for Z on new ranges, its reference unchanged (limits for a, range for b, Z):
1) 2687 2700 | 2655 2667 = 40.0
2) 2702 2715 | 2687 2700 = 15.0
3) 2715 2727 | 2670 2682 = 45.0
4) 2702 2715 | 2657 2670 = 55.0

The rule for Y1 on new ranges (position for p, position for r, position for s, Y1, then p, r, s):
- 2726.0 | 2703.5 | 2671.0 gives 0.0077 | 24.25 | 39.67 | 70.64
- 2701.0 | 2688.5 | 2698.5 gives 0.0090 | 44.9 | 60.94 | 50.02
